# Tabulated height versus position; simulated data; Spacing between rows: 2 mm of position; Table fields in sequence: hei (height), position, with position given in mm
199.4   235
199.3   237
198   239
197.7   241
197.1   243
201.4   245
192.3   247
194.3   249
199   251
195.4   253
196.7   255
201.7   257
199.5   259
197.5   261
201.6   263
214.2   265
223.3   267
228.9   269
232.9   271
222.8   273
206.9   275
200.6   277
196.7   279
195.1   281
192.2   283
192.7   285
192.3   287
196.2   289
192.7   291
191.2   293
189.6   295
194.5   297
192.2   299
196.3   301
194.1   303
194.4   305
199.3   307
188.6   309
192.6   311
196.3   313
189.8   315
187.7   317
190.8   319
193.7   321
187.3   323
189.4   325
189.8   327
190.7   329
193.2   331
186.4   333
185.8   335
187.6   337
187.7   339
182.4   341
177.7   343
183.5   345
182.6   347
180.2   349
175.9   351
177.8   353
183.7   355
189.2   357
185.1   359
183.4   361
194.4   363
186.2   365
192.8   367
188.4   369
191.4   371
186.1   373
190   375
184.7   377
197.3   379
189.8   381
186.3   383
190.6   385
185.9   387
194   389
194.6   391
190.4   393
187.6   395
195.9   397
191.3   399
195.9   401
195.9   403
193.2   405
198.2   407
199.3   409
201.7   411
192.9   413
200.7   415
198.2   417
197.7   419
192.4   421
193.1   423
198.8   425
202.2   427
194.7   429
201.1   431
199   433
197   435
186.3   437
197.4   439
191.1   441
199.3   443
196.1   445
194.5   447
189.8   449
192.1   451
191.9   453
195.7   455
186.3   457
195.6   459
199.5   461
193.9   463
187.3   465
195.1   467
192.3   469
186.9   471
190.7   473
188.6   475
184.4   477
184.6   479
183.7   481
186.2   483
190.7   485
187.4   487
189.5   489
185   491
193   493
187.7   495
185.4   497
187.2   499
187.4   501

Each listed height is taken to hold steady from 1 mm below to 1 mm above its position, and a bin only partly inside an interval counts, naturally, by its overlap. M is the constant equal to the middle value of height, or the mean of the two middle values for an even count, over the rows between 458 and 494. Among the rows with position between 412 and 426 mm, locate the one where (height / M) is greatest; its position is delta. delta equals 415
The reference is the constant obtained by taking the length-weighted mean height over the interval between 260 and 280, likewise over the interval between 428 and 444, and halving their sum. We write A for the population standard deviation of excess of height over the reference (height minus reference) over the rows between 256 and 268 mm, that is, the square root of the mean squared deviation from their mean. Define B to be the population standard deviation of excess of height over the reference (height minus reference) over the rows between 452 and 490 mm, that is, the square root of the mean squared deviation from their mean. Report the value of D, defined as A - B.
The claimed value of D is 5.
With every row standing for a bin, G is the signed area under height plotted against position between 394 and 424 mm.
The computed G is 5868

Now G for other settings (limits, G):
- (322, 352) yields 5560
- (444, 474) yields 5775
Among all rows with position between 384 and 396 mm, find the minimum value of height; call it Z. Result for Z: 185.9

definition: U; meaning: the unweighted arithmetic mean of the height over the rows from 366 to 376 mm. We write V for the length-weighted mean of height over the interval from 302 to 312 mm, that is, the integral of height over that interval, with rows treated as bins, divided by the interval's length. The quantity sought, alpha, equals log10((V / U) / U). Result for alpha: -2.27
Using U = 190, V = 194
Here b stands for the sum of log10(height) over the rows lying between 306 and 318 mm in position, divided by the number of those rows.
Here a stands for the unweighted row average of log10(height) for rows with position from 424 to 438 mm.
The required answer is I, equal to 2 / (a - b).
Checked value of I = 194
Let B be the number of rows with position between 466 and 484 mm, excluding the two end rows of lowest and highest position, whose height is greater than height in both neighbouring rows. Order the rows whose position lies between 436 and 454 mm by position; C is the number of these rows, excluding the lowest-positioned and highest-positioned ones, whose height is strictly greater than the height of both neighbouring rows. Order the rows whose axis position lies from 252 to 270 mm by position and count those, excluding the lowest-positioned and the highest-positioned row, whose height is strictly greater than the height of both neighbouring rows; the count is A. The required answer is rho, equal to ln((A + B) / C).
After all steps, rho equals 0.0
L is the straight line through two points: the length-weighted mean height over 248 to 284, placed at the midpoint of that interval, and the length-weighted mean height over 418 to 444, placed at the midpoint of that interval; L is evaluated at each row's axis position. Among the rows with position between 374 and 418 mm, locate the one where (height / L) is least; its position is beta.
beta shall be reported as 377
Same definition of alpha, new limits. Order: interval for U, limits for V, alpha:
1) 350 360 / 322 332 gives -2.24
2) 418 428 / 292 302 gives -2.30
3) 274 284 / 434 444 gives -2.31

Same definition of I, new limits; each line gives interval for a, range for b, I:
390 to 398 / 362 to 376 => 396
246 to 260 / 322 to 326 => 103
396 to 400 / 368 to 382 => 223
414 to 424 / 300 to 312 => 408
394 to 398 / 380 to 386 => 311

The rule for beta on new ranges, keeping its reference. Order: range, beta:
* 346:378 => 351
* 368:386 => 377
